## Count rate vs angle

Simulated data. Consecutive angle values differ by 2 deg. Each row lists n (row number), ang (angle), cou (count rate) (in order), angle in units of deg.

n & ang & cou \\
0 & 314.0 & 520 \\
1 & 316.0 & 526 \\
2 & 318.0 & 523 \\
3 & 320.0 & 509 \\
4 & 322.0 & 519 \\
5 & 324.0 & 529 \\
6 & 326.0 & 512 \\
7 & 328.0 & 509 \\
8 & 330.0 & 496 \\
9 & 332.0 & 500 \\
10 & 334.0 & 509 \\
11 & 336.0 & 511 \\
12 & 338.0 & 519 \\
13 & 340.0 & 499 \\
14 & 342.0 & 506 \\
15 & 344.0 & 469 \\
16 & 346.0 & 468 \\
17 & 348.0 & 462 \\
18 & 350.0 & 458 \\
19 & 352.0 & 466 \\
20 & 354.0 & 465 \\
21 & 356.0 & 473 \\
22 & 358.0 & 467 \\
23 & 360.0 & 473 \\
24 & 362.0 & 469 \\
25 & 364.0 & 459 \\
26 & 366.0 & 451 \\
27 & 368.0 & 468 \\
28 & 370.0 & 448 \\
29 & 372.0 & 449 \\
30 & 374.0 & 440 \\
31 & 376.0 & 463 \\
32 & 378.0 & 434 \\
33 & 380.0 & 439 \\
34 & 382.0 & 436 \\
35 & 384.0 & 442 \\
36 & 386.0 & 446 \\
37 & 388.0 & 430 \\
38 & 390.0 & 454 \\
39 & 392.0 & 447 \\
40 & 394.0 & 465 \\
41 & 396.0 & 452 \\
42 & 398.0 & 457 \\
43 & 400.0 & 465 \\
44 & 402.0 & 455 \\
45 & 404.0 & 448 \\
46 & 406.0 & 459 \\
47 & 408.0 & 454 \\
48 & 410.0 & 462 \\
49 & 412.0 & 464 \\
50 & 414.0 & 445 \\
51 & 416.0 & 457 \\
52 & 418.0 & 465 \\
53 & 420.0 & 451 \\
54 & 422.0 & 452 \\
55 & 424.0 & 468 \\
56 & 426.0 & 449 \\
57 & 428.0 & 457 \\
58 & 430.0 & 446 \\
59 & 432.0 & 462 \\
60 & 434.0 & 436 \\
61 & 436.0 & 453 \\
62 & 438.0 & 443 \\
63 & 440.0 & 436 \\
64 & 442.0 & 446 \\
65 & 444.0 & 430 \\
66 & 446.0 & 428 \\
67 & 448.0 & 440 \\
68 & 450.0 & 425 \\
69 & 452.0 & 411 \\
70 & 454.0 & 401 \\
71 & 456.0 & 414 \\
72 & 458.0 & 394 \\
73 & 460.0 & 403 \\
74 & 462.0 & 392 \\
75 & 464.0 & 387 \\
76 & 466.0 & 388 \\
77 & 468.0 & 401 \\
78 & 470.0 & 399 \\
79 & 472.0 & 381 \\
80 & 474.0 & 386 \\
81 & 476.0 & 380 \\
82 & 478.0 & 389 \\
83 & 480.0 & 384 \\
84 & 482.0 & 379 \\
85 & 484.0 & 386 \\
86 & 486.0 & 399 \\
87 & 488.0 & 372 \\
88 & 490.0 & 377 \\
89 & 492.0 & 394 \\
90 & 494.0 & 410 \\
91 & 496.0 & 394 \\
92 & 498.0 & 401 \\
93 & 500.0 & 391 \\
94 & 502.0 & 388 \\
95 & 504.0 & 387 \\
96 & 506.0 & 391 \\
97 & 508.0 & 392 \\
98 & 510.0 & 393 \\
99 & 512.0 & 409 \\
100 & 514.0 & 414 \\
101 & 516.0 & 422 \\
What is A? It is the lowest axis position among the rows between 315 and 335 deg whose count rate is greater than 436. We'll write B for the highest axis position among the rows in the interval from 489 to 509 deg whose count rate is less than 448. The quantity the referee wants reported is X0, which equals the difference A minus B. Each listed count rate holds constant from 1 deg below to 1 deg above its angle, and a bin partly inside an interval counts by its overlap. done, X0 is -192 deg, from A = 316.0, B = 508.0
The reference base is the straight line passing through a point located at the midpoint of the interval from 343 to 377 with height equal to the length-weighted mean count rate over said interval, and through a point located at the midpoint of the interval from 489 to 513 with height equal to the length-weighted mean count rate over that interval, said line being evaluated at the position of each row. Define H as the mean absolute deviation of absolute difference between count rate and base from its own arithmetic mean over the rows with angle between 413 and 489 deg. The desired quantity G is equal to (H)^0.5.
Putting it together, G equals 2.65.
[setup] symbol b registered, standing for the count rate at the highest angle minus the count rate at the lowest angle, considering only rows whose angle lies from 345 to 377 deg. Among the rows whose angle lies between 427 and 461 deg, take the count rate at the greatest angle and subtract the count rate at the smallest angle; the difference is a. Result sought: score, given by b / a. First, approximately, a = -54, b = -5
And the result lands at 0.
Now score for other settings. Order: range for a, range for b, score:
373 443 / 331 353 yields -6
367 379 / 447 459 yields 1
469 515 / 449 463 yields -2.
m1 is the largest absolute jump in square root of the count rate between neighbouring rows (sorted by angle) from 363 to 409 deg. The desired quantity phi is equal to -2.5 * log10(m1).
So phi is 0.41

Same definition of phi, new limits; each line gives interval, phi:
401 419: 0.88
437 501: 0.41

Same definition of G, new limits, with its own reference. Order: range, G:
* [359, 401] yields 2.20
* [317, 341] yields 2.63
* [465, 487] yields 2.52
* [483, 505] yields 2.70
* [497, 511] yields 1.28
